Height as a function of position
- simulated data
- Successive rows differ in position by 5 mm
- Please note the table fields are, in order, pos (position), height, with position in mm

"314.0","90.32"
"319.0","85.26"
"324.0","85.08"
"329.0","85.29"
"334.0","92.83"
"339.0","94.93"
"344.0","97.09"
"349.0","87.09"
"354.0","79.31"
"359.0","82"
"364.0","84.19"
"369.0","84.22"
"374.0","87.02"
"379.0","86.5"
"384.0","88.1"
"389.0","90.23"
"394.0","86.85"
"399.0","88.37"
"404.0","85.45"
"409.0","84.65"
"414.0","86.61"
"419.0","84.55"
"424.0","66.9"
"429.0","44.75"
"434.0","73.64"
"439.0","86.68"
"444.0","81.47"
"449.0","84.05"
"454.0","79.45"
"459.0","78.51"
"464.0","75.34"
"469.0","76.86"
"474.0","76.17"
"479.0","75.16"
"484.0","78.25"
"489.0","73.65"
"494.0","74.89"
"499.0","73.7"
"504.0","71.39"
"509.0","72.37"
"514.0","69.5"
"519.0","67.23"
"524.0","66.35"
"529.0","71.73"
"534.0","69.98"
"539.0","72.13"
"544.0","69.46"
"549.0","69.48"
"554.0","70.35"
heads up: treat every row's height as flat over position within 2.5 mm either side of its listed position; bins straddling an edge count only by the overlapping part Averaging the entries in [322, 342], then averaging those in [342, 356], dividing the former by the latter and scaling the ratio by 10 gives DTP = 10.2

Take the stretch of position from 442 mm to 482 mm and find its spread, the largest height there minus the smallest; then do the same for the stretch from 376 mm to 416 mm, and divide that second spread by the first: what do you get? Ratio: 0.6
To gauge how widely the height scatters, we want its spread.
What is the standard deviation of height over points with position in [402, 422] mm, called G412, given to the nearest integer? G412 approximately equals 1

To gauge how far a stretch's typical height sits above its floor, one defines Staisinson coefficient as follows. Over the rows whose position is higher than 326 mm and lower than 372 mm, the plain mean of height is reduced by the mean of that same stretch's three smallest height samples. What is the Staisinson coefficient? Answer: 5.6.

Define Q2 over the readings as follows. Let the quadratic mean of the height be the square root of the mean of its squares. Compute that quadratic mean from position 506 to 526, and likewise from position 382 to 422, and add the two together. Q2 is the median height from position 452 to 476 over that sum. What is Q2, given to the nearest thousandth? 0.493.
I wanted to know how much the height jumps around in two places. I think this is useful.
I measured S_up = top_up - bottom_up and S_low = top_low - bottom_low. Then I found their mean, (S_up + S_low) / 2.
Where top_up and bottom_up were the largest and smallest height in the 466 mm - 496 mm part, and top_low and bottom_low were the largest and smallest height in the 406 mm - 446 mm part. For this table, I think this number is 23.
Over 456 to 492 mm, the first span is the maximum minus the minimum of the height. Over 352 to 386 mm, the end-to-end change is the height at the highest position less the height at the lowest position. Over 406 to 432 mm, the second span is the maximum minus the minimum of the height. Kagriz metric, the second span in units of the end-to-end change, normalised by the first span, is 1.0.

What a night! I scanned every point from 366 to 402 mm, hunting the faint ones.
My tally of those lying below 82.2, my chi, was 0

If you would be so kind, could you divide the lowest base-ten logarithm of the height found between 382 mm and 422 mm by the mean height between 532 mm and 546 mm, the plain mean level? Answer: 0.0273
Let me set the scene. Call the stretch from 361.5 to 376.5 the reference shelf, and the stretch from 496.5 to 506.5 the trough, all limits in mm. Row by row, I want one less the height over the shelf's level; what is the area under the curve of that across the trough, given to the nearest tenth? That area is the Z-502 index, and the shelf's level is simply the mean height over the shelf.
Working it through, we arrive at 1.5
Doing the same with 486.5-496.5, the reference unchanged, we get 1.3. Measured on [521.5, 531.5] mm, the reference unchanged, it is 1.9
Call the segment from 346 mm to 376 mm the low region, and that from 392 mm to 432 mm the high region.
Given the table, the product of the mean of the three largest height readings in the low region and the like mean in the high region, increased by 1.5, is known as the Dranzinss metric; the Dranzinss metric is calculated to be 7517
